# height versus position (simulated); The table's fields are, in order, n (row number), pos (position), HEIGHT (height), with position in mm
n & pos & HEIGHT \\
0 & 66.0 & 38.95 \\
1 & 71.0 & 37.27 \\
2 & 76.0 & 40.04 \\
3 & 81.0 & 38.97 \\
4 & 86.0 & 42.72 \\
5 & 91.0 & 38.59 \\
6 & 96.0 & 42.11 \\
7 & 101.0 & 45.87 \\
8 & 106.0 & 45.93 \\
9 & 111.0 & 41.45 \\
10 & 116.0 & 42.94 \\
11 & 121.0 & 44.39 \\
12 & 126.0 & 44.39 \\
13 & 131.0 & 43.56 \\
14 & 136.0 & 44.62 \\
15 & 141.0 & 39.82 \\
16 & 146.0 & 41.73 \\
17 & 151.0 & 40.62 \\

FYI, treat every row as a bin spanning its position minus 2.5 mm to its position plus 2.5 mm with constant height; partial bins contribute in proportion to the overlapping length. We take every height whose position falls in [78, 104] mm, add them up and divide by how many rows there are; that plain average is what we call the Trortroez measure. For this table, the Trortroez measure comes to 41.7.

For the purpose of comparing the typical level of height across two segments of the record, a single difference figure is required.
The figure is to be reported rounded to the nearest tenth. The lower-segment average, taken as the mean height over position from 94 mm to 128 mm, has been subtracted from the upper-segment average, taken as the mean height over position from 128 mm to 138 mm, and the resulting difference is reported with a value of 0.2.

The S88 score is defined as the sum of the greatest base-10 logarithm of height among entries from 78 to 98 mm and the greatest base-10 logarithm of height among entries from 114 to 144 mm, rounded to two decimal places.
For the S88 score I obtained 3.28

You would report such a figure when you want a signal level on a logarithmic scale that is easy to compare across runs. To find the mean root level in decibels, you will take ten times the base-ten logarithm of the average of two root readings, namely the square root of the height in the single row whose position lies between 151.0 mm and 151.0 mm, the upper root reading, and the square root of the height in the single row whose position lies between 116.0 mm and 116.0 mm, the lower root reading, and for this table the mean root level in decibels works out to 8.10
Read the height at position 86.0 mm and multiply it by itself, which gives 1825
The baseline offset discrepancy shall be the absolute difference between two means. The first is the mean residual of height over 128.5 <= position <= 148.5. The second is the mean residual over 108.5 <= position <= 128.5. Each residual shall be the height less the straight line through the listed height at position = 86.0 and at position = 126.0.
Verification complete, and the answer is 1.7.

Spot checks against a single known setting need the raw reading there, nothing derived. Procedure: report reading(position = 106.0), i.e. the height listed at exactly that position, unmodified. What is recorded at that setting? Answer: 45.93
